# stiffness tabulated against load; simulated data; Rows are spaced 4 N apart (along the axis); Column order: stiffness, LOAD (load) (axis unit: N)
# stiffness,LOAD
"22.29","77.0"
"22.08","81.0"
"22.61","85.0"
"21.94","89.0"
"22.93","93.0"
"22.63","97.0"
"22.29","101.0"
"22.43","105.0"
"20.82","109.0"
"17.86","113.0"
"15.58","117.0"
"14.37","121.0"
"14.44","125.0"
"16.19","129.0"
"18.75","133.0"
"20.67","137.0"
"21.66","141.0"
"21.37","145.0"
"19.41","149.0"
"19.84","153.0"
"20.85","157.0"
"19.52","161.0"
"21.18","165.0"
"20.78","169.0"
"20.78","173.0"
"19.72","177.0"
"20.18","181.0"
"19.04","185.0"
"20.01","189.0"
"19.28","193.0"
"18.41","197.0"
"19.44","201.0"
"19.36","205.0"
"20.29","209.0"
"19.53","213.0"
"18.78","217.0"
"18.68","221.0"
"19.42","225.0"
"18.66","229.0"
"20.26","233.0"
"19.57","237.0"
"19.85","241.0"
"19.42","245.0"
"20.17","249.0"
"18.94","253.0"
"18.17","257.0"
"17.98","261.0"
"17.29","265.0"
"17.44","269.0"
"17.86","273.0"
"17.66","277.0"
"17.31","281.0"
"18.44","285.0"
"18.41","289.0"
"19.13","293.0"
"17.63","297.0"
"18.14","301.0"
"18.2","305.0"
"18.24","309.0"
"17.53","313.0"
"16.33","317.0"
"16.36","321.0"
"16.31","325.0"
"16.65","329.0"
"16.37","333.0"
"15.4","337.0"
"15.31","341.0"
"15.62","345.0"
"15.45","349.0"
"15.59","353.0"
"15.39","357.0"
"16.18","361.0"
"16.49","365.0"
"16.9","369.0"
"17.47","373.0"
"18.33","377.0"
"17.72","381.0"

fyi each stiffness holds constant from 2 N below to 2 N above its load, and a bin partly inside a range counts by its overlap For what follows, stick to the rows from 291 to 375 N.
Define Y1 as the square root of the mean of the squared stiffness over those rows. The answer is 16.7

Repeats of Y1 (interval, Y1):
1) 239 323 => 18.1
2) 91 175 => 19.9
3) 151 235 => 19.7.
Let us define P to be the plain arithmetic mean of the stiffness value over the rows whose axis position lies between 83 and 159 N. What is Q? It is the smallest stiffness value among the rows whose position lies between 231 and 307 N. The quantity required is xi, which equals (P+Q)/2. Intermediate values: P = 19.8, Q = 17.29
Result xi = 18.6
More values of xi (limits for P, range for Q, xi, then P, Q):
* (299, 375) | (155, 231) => 17.5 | 16.5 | 18.41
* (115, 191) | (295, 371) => 17.2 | 19.2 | 15.31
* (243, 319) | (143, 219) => 18.3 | 18.1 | 18.41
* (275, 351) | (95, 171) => 15.7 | 17.1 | 14.37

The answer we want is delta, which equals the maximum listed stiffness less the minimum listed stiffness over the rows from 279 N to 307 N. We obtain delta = 1.8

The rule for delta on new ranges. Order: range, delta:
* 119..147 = 7.3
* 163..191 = 2.1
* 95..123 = 8.3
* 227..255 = 1.6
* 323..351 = 1.3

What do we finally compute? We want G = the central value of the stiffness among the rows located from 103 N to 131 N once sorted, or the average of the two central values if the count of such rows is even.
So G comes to 16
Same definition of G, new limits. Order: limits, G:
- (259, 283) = 18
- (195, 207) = 19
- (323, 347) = 16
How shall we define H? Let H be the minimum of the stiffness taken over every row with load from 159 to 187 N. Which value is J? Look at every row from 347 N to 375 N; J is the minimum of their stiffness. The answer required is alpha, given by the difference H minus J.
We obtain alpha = 4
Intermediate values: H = 19.04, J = 15.39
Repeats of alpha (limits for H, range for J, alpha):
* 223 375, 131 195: -3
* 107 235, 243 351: -1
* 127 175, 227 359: 1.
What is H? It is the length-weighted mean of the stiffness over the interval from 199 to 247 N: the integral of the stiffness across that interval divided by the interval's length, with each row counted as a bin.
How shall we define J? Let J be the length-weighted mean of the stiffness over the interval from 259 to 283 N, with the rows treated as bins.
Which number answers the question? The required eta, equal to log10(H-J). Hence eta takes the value 0.3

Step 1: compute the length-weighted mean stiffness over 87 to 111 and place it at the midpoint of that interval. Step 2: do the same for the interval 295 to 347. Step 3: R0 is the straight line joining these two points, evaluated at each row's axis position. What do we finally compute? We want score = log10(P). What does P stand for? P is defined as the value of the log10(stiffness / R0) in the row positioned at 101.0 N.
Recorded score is -2.5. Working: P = 0.003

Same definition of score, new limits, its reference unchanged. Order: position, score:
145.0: -2.2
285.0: -1.7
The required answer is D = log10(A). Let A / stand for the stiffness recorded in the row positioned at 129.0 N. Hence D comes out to 1.21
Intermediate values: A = 16.19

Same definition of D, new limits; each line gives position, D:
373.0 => 1.24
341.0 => 1.18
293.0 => 1.28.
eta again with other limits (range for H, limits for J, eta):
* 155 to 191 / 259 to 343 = 0.5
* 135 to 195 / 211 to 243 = 0.0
